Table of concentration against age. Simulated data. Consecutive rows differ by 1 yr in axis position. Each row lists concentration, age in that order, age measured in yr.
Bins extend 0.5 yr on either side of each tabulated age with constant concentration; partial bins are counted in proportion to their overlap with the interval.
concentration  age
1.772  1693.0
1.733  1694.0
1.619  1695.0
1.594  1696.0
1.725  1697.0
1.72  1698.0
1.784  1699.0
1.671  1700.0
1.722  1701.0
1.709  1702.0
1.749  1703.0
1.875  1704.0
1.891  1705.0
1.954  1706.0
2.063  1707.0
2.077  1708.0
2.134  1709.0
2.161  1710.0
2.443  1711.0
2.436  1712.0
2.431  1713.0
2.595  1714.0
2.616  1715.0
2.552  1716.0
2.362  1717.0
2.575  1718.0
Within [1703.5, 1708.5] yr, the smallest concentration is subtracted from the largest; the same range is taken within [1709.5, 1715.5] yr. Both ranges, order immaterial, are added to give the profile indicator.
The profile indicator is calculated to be 0.66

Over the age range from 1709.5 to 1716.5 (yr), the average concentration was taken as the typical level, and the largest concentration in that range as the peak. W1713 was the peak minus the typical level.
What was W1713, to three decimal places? 0.154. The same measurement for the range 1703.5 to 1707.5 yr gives 0.117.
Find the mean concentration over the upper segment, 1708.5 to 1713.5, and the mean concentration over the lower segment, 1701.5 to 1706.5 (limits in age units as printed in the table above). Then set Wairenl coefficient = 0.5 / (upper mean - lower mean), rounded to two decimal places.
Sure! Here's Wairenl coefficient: 1.03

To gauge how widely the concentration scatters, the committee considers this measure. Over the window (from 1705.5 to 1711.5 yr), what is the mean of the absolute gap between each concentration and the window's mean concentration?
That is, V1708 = 0.109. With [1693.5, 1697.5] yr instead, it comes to 0.061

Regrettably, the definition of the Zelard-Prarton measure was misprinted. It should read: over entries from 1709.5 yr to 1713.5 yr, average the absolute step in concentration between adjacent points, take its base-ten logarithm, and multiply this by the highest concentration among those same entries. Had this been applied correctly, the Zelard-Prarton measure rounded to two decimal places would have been -2.46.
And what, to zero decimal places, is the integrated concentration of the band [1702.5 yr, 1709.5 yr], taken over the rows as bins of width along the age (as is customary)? 14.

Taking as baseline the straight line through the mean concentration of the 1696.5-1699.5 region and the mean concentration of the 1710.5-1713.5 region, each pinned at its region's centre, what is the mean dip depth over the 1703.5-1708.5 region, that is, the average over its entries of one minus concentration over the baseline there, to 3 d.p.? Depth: 0.078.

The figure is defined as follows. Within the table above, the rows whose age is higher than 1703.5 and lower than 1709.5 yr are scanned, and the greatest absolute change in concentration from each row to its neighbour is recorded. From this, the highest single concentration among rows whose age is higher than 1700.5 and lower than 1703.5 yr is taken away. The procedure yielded -1.64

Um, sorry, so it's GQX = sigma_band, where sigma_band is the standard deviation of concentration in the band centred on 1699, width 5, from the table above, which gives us 0.04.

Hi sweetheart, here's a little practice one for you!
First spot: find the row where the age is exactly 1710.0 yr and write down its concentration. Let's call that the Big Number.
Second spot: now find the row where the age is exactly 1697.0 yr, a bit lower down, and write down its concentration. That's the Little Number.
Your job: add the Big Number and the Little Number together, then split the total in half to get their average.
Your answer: 1.94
